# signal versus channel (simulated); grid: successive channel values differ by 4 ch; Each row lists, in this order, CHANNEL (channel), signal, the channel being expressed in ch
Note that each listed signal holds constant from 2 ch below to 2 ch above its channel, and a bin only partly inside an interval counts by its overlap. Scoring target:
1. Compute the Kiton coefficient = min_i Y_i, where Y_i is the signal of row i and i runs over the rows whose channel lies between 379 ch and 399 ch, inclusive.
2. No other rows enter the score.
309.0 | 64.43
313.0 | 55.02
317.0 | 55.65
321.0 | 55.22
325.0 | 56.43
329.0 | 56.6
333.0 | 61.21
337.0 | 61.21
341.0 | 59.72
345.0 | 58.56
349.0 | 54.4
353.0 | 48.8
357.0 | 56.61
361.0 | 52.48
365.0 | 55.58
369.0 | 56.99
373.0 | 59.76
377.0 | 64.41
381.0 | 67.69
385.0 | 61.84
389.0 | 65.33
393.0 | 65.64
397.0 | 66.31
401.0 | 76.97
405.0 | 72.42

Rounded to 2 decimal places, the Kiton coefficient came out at 61.84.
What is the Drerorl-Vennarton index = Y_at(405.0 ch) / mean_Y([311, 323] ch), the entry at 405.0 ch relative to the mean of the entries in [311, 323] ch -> 1.31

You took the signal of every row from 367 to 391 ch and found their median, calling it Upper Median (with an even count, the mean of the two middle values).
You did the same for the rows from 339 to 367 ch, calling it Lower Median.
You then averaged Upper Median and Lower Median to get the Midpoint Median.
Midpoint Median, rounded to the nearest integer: 59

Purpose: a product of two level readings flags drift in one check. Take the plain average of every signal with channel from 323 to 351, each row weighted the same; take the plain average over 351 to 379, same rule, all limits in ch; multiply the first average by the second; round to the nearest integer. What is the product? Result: 3287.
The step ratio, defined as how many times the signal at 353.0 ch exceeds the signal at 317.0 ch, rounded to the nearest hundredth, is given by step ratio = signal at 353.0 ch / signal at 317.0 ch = 0.88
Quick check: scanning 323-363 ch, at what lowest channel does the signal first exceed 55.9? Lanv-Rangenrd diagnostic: 325.0 ch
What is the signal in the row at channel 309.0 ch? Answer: 64.43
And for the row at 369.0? 56.99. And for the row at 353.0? 48.8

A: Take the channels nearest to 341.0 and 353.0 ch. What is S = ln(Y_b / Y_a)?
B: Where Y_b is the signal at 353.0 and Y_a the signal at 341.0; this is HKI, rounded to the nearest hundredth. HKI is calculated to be -0.20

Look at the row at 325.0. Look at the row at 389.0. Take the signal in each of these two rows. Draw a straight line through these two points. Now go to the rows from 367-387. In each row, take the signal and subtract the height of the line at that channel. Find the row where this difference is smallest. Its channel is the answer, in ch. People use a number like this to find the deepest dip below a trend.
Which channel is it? 369.0 ch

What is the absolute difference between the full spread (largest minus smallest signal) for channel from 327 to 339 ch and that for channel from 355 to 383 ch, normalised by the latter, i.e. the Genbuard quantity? 0.70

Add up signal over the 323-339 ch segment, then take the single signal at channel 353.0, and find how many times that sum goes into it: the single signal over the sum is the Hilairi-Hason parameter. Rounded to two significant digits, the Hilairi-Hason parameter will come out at 0.21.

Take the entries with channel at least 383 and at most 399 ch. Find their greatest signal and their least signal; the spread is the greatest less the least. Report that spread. 4.5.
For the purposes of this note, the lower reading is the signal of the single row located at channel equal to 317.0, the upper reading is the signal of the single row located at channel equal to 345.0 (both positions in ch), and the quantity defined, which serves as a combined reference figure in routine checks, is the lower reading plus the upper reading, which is 114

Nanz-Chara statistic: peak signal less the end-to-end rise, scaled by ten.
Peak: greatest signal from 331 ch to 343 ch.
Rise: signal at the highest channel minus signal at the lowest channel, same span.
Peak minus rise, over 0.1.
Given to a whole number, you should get 627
